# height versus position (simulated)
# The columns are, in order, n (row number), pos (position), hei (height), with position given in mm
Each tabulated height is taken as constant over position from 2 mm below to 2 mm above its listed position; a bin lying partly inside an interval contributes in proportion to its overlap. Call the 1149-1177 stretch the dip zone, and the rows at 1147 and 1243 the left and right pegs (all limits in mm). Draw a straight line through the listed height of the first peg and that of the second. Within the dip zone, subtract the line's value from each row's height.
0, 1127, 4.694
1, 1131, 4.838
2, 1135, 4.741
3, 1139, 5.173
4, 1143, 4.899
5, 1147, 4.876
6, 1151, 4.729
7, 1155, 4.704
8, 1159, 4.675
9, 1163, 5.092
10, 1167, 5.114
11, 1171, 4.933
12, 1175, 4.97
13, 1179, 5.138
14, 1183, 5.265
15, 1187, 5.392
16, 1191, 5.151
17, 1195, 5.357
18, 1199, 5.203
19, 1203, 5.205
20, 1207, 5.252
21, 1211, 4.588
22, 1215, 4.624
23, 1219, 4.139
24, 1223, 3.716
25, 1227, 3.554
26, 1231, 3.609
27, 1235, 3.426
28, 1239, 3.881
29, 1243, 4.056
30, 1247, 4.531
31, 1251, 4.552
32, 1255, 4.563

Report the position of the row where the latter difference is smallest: 1151 mm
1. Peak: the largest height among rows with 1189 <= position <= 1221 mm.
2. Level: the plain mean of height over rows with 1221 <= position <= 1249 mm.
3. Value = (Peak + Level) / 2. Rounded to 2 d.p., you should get 4.59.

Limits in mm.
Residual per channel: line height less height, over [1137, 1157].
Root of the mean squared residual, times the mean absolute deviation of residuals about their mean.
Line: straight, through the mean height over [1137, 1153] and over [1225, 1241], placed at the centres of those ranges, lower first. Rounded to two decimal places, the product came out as 0.01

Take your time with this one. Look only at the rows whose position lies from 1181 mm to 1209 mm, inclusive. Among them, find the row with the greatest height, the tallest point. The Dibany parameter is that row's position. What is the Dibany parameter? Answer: 1187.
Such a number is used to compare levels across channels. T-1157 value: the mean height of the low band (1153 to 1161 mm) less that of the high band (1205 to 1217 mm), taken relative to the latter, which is -0.03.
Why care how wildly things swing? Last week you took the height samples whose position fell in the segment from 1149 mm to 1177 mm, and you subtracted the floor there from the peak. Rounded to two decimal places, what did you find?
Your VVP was 0.44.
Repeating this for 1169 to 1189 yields 0.46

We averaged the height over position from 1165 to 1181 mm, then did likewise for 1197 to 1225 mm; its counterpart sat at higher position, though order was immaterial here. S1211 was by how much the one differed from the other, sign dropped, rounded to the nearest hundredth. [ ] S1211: 0.36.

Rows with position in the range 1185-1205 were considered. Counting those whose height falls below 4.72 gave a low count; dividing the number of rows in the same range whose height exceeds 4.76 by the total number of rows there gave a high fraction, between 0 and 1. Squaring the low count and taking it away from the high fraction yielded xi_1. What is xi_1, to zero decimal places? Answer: 1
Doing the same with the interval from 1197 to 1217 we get -3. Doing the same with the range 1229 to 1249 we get -25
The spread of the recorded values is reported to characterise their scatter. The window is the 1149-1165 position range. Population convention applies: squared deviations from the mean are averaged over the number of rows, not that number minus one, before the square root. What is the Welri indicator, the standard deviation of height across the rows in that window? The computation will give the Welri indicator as 0.17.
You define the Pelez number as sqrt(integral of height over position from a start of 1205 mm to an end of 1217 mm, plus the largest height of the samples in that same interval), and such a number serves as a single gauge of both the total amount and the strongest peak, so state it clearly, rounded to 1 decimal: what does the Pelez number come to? 7.9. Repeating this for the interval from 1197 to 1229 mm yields 12.3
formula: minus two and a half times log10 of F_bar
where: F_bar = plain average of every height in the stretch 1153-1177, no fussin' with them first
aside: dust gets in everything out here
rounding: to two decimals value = -1.73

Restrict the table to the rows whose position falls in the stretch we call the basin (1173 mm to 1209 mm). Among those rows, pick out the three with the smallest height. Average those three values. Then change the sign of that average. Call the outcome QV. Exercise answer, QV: -5.1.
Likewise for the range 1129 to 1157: -4.7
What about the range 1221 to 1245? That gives -3.5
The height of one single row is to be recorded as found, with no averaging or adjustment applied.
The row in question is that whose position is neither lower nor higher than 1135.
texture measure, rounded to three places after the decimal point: 4.741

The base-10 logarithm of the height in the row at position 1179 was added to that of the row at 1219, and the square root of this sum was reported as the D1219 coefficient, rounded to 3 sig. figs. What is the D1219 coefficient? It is 1.15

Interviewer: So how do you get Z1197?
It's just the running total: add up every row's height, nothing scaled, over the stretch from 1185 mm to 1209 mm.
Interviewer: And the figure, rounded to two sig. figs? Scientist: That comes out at 32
